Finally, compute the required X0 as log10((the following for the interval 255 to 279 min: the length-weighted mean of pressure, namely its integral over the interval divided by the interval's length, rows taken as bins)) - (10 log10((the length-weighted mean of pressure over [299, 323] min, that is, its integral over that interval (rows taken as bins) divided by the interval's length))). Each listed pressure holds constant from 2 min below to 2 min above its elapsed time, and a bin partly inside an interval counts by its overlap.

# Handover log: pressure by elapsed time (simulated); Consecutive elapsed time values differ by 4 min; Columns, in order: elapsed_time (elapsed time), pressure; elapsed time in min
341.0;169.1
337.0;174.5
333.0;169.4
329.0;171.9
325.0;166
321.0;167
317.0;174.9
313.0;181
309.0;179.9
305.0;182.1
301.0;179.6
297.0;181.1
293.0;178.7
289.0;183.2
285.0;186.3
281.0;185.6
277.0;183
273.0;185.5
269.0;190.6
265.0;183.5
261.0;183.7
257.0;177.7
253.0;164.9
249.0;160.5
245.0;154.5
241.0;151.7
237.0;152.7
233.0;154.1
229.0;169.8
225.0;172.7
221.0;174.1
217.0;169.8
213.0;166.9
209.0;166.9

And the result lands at -20.2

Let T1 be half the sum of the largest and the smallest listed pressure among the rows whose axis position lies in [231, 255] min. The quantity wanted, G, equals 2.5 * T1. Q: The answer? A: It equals 396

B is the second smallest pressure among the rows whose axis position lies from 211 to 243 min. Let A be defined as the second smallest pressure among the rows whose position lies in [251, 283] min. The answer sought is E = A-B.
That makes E 25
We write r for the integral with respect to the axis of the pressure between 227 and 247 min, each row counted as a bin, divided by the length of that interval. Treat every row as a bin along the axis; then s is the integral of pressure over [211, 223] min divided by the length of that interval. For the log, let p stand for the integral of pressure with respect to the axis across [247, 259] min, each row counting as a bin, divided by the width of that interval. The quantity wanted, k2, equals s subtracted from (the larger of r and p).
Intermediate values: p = 168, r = 157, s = 170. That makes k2 -3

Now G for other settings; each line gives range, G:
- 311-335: 434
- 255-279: 460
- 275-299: 456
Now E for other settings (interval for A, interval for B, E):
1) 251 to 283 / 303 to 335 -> 11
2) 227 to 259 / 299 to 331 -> -14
